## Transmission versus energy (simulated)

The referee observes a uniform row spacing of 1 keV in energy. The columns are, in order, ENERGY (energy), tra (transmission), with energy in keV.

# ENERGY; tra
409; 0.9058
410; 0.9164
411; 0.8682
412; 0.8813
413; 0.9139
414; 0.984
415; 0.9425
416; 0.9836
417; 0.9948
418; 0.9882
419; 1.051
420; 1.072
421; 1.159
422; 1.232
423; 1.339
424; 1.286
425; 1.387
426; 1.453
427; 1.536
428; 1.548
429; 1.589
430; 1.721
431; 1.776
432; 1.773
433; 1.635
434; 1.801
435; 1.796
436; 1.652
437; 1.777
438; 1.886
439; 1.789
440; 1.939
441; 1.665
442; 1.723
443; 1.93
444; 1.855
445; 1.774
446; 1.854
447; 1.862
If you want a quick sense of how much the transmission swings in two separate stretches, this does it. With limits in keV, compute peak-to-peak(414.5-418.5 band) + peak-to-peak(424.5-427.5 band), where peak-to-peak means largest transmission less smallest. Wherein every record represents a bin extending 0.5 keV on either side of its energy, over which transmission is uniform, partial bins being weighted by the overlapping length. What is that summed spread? 0.20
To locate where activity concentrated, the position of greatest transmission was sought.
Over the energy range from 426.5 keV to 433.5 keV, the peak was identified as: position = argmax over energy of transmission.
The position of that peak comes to 431 keV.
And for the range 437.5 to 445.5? 440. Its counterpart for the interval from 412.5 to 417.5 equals 417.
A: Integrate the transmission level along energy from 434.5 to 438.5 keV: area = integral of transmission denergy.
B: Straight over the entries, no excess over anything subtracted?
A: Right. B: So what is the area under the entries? 7.1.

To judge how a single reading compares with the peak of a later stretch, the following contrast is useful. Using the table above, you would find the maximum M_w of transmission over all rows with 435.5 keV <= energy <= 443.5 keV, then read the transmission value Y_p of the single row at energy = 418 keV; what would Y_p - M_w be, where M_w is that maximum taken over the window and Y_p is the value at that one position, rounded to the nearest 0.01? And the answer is -0.95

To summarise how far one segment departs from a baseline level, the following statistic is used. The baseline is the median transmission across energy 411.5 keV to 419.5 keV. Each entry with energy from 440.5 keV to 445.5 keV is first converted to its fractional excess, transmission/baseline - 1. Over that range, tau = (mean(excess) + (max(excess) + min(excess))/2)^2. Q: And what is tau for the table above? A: 2.7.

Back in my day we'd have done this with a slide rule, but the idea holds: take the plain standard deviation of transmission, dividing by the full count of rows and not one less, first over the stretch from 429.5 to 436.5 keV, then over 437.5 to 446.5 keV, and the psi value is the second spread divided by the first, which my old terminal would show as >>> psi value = 1.4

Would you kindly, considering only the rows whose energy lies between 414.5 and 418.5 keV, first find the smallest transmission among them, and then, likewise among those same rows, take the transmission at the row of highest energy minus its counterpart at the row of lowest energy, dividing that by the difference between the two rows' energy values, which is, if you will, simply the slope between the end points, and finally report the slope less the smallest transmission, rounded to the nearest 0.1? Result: -0.9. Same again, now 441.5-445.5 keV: -1.7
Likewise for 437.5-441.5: -1.7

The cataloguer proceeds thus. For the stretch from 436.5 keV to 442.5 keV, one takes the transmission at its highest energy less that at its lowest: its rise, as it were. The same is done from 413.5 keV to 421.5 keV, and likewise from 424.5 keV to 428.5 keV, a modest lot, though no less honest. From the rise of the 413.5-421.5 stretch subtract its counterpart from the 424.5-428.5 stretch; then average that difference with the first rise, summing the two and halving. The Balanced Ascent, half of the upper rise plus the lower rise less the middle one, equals -0.020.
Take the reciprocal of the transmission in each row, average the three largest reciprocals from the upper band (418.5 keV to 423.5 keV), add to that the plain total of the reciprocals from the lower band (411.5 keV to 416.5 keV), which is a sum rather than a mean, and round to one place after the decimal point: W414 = 6.2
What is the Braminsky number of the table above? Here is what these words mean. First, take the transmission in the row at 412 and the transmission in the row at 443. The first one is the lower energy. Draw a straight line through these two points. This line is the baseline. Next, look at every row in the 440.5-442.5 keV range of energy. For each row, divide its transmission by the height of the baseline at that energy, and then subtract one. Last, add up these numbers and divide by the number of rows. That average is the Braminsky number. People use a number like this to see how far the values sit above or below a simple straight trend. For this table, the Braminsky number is -0.10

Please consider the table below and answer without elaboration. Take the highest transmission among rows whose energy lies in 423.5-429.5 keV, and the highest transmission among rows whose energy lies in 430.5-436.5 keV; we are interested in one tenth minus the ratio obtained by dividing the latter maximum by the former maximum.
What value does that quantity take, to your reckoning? -1.0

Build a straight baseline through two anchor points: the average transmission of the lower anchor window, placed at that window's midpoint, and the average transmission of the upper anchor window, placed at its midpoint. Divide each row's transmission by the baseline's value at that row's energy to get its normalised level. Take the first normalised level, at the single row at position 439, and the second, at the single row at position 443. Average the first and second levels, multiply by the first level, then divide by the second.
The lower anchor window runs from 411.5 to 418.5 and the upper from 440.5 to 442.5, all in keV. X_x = 1.10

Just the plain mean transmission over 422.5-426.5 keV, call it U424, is 1.4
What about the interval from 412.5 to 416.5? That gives 1.0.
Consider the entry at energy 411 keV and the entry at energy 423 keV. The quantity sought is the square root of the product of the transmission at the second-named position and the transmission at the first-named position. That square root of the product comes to 1.08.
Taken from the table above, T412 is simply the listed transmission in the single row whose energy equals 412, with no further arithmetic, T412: 0.8813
